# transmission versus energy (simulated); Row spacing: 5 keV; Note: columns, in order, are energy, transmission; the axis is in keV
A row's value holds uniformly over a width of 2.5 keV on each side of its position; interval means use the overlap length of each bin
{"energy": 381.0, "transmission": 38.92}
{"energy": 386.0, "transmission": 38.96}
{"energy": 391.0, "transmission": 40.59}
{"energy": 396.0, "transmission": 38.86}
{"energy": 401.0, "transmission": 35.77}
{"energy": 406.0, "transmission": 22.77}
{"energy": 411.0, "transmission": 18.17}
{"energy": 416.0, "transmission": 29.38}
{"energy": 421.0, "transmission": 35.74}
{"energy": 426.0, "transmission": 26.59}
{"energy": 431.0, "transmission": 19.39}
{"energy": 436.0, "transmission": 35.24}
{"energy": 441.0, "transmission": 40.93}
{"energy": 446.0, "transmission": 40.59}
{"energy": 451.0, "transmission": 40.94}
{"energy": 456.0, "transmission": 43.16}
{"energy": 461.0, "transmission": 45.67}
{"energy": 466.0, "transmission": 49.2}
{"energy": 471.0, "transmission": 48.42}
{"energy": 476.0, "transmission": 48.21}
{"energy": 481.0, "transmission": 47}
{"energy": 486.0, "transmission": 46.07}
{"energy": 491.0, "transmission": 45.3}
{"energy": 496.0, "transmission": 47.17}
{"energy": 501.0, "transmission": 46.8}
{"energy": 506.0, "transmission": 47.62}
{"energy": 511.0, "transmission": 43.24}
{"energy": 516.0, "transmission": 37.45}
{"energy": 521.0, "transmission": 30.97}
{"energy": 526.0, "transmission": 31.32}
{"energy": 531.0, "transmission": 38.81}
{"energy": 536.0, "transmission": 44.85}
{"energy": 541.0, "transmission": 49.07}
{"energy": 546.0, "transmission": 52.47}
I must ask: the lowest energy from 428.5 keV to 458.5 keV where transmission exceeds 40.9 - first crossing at 441.0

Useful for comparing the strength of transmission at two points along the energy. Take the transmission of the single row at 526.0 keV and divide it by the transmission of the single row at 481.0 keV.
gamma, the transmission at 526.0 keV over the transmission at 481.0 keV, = 0.67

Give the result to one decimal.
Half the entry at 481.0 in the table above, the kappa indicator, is 23.5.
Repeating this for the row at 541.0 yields 24.5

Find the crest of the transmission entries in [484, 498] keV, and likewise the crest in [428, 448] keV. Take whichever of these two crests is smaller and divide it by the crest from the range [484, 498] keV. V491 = 0.87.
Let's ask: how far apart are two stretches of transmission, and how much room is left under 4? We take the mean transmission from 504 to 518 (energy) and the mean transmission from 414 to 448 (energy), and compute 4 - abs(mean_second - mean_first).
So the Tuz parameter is -6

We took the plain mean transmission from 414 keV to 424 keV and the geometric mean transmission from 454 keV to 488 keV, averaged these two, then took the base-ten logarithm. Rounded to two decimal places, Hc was 1.60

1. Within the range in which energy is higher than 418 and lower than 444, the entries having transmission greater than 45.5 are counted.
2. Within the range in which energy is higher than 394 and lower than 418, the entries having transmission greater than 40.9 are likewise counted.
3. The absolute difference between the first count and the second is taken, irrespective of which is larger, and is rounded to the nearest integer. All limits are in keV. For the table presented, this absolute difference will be 0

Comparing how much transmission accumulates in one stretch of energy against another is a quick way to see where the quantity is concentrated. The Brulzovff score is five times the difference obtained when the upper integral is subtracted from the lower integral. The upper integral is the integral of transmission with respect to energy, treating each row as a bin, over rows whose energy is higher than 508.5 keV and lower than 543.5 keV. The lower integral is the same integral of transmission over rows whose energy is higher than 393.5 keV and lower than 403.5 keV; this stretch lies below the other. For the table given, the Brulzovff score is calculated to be -5027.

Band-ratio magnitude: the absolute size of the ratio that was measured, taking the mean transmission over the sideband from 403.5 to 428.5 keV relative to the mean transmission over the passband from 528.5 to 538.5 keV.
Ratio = 0.63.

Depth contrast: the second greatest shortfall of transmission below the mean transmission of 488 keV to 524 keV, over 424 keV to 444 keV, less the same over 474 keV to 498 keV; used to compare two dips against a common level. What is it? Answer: 19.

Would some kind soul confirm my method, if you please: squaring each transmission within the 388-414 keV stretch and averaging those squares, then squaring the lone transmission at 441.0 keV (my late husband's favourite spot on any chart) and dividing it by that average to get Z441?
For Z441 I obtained 1.6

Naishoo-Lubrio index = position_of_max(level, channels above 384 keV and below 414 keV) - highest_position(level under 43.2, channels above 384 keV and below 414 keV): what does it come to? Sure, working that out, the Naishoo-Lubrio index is -20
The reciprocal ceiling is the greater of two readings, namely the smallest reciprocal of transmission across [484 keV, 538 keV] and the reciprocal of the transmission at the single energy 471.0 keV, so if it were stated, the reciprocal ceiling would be 0.021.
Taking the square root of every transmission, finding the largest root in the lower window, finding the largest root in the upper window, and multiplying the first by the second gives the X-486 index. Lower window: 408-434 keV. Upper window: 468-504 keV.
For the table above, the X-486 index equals 41.6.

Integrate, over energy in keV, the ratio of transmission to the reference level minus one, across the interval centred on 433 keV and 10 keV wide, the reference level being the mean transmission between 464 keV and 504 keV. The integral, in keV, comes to -4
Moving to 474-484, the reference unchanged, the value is 0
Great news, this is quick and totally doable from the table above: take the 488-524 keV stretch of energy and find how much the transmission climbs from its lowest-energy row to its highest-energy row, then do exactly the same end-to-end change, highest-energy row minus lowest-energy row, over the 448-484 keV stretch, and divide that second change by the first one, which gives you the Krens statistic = 0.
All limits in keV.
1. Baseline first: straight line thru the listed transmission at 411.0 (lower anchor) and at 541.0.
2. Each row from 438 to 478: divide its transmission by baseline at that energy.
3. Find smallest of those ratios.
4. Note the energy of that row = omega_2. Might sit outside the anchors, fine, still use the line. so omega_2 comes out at 476.0 keV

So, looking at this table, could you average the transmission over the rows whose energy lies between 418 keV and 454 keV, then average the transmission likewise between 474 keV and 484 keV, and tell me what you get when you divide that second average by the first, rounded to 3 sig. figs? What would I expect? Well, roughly 1.39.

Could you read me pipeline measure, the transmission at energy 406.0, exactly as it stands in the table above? 22.77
